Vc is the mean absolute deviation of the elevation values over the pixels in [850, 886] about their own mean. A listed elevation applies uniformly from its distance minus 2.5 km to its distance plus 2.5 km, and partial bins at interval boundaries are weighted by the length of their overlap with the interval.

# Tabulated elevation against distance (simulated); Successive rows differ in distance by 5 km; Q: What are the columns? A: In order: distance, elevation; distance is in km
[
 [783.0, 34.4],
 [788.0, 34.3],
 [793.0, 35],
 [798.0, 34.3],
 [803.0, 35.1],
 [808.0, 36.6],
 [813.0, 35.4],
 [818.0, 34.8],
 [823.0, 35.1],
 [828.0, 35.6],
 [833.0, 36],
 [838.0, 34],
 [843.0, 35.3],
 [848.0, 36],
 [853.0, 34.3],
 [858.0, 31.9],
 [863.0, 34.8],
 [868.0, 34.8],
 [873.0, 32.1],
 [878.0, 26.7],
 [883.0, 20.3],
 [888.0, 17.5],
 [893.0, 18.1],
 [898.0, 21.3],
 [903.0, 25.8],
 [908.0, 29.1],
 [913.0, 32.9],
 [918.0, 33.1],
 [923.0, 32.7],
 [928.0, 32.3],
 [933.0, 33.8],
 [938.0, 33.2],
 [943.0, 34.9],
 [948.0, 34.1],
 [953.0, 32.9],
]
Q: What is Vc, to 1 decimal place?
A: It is 4.1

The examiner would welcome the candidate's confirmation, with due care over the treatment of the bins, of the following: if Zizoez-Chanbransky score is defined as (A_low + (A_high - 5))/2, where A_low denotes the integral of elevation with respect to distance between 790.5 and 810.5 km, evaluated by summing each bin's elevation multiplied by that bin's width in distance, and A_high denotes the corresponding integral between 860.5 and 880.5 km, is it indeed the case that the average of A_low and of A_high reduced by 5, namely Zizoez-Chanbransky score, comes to 671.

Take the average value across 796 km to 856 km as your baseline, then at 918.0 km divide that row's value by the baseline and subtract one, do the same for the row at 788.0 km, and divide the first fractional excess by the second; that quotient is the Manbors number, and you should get 2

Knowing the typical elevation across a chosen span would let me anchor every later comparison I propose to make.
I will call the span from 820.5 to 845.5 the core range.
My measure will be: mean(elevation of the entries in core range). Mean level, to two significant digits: 35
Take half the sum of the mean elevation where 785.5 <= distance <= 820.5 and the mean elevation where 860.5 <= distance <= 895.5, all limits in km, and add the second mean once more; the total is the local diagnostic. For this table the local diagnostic 57.0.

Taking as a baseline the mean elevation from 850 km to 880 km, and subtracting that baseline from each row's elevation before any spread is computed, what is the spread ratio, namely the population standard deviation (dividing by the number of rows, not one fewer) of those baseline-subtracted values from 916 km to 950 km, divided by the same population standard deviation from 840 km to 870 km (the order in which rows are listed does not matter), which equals 1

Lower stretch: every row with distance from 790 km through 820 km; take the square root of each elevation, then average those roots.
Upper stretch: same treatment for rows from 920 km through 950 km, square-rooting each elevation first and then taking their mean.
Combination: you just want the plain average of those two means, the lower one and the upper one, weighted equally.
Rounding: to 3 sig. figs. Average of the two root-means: 5.86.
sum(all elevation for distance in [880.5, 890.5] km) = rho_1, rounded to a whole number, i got 38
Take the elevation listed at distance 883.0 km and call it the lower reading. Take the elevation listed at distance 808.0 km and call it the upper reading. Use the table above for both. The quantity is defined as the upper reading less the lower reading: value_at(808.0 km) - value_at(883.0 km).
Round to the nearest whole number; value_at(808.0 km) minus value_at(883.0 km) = 16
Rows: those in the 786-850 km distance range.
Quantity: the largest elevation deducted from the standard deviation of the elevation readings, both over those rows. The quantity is -35.9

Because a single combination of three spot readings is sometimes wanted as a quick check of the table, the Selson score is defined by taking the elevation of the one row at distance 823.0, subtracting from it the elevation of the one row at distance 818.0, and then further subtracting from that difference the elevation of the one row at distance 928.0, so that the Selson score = -32.0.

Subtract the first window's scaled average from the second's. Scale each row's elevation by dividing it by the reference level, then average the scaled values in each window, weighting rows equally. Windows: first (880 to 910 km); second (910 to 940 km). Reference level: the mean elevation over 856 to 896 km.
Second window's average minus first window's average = 0.41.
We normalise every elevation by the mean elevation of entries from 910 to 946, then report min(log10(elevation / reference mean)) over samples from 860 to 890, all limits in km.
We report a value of -0.28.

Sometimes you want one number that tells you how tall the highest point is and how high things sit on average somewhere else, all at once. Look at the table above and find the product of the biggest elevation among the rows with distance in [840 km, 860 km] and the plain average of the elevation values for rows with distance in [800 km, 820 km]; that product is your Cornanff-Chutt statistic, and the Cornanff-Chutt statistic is 1277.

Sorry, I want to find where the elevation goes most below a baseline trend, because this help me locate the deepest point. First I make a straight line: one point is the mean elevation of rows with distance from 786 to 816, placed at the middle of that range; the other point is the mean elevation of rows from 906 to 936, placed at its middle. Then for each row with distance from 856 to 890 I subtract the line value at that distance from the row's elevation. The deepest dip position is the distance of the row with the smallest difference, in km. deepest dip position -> 888.0 km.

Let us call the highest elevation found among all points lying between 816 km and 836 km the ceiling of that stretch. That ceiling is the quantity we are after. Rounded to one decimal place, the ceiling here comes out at 36.0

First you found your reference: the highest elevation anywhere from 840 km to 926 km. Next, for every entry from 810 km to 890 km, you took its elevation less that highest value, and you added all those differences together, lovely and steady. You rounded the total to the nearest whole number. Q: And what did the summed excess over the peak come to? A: -61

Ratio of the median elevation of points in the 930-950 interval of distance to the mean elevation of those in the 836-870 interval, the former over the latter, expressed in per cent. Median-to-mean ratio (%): 99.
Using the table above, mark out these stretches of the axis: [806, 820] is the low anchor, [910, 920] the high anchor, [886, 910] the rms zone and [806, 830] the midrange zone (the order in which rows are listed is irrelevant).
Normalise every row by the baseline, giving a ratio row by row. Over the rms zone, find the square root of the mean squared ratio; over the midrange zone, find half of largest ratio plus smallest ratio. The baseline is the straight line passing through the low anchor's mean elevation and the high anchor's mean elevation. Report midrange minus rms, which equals 0.3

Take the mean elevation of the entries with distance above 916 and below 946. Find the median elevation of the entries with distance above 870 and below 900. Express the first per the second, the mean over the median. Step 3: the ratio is 1.60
